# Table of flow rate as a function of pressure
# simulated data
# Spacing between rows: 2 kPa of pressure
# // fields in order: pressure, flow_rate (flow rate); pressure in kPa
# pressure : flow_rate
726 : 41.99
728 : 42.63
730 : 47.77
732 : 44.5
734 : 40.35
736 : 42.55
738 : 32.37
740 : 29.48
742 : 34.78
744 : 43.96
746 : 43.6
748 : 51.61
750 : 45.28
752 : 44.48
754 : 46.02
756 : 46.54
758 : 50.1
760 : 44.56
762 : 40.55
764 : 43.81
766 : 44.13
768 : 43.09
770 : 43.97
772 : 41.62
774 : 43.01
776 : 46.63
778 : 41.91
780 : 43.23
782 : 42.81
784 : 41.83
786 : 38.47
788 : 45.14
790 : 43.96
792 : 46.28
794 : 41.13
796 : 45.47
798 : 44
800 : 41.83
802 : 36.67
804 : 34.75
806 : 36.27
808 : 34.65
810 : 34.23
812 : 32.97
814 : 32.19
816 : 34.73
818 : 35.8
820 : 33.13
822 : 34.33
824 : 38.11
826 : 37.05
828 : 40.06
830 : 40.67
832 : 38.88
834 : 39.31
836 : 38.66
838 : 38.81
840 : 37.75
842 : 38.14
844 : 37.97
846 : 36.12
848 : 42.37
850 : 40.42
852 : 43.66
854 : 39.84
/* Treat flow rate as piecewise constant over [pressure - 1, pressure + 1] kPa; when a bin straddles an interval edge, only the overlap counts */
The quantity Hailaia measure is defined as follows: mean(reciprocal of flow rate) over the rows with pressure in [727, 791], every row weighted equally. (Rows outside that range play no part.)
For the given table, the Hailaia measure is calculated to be 0.024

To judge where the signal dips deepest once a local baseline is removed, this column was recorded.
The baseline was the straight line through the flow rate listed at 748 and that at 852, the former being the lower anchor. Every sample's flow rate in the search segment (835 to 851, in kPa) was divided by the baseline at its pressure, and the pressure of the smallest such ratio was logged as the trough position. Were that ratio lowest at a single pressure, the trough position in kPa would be 846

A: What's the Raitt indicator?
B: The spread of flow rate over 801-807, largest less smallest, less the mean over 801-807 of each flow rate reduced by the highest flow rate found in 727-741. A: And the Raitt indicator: 14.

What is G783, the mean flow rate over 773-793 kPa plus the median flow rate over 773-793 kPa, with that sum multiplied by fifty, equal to 4322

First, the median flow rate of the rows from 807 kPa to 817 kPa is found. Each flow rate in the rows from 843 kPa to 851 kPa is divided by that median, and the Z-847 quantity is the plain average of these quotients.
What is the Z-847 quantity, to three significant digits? 1.15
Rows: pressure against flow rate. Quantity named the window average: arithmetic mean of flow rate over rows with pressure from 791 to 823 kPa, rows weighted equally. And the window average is 37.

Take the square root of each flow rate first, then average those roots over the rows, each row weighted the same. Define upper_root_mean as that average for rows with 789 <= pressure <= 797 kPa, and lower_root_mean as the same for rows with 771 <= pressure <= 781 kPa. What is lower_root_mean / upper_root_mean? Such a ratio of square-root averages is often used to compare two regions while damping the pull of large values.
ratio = 0.99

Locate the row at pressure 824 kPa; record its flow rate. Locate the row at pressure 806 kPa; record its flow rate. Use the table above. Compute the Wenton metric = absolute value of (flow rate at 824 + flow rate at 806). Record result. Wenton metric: 74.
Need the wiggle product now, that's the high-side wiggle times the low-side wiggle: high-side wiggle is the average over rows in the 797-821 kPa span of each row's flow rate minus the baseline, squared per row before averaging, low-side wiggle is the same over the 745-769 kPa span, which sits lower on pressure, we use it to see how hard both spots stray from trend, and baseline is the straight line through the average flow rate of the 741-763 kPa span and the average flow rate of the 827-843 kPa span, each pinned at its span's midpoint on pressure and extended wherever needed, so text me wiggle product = 276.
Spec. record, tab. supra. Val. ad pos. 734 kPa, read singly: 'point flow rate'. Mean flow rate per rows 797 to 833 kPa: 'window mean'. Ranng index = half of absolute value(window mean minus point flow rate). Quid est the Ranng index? 1.8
